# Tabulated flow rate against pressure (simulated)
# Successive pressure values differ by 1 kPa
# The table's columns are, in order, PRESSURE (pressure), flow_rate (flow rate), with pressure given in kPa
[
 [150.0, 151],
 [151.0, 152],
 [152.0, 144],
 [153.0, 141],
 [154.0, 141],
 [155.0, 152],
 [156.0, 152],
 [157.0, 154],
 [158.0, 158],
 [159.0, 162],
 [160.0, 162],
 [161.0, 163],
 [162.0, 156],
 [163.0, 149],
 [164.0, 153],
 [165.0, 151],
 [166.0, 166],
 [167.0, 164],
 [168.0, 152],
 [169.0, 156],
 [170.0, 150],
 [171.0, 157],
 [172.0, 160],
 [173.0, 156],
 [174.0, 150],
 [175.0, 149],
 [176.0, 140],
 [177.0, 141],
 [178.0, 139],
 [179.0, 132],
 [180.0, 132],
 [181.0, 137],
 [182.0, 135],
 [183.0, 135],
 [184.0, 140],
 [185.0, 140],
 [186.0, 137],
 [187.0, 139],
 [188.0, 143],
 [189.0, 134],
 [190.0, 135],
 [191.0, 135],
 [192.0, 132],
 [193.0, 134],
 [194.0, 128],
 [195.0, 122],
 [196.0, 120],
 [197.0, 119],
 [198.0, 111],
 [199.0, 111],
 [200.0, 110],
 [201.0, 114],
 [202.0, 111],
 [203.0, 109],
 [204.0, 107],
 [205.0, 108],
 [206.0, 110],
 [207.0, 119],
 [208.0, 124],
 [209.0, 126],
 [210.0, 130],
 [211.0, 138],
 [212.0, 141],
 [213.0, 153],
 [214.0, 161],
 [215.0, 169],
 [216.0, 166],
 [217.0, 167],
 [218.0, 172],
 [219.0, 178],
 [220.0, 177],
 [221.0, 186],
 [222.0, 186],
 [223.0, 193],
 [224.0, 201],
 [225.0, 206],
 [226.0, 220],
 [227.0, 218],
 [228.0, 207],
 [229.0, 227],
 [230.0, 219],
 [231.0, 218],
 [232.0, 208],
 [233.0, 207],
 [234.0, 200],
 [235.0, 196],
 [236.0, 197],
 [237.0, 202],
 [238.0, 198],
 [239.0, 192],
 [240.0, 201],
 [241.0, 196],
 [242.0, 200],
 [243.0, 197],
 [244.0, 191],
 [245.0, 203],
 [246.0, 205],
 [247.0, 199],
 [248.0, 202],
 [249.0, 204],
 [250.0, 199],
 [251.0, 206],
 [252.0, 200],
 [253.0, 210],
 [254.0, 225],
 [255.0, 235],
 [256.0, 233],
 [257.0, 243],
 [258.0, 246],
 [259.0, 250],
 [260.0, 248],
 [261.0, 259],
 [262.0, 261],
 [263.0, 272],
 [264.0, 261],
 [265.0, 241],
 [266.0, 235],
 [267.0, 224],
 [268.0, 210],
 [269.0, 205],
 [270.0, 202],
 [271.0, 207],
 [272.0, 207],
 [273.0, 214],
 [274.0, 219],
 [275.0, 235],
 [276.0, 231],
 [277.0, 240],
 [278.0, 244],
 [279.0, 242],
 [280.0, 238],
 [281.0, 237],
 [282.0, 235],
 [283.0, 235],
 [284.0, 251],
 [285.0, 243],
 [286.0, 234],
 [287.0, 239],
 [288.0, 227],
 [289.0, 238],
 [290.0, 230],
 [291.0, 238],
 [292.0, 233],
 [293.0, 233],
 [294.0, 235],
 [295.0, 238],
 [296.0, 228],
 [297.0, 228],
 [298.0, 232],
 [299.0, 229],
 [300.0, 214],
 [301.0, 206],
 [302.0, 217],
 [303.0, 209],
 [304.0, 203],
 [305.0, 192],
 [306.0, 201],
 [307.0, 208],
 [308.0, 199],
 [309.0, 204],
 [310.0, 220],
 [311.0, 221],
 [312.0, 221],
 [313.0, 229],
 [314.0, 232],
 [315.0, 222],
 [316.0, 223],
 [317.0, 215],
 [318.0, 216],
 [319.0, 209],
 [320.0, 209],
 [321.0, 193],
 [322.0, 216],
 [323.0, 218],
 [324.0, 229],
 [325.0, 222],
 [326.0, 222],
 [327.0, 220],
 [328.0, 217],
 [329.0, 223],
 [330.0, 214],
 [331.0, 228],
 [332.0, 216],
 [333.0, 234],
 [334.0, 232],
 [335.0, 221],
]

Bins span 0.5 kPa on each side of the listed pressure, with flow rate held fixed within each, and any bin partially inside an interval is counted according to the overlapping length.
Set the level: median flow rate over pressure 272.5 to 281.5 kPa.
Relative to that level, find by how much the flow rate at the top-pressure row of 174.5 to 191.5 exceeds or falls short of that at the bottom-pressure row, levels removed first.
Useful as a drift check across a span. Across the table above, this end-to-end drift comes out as -14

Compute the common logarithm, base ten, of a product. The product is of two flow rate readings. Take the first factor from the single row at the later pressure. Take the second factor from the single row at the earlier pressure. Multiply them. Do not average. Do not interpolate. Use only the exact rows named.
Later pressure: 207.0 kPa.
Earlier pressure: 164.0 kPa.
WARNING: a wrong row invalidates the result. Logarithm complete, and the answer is 4.26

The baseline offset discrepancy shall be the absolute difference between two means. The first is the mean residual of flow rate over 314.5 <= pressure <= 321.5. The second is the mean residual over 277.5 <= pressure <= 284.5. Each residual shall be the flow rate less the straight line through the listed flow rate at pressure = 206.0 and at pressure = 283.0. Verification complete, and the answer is 88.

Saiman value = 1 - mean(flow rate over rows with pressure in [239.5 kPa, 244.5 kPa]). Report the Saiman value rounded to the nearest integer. -196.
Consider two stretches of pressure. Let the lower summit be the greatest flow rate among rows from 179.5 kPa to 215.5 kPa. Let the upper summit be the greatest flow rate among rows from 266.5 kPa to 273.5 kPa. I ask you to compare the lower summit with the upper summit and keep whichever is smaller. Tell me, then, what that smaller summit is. 169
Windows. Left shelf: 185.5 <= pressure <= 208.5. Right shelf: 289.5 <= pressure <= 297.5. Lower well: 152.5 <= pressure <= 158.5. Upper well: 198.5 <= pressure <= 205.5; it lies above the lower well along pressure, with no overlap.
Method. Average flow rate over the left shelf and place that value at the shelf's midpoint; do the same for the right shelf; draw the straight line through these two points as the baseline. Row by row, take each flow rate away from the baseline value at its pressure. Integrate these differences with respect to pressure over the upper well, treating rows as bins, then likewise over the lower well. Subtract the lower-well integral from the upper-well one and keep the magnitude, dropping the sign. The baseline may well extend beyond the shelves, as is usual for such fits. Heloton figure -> 576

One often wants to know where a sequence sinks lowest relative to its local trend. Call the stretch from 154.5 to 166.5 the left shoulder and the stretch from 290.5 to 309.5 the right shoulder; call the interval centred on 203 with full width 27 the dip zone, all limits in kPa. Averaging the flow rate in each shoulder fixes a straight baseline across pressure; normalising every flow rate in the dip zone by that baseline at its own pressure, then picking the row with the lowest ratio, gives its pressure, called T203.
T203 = 204.0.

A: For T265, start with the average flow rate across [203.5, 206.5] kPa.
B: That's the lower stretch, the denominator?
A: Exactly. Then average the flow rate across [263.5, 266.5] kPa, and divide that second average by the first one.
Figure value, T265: 2.3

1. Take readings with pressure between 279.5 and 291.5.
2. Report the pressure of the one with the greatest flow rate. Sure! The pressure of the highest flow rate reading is 284.0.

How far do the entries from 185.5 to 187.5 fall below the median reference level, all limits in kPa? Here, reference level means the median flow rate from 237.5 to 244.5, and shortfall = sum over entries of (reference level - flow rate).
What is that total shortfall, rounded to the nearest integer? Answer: 118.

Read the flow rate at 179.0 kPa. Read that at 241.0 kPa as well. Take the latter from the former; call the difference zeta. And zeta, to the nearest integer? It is -64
